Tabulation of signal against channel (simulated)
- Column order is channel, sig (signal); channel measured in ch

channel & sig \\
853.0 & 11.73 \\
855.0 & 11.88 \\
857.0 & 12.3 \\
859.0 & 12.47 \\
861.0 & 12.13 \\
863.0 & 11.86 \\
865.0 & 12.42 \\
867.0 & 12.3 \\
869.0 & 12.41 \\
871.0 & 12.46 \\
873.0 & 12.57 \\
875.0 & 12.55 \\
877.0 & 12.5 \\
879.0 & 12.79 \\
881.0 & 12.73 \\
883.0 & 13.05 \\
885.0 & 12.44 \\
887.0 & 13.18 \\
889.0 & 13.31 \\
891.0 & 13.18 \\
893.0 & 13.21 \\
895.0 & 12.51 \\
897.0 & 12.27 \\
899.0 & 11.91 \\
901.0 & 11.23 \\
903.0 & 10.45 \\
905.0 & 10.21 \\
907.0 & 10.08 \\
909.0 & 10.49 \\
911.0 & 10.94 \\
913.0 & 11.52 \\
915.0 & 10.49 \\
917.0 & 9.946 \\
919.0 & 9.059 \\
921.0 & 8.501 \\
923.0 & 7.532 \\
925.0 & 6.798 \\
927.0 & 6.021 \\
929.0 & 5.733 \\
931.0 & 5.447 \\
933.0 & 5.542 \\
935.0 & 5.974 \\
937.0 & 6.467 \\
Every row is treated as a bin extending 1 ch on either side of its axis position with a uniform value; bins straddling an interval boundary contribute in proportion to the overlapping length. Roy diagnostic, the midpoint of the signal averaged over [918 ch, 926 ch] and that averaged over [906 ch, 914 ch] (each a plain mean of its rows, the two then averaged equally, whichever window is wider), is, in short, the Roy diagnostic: 9.4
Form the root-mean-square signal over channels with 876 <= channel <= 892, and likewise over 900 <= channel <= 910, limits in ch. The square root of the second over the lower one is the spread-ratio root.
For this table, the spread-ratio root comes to 0.90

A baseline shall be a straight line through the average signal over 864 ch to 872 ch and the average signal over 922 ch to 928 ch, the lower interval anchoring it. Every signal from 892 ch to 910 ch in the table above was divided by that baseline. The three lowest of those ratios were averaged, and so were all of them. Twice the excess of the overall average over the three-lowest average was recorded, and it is 0.14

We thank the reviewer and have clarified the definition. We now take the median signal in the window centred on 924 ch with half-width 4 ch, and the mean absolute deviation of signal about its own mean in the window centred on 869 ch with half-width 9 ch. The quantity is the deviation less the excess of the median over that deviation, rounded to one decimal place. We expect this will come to -6.8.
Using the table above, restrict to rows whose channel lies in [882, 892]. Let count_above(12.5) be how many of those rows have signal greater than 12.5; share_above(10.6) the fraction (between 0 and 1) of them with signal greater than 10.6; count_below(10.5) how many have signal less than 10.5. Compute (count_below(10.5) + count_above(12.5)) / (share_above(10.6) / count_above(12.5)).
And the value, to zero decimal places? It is 16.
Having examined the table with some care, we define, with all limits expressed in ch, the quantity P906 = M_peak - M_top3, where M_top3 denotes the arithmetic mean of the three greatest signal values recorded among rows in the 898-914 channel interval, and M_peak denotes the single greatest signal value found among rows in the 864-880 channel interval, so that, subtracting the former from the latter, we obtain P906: 1.2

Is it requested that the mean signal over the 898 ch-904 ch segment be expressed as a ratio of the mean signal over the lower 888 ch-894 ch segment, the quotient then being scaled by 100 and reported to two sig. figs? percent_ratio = 85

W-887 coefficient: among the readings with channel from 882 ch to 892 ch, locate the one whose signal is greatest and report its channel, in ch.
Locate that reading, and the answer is 889.0 ch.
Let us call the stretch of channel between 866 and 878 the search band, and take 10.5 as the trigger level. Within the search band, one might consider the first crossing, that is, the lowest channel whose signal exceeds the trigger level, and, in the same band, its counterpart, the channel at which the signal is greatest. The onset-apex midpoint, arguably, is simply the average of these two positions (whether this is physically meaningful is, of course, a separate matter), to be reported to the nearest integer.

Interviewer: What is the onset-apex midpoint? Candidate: 870 ch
